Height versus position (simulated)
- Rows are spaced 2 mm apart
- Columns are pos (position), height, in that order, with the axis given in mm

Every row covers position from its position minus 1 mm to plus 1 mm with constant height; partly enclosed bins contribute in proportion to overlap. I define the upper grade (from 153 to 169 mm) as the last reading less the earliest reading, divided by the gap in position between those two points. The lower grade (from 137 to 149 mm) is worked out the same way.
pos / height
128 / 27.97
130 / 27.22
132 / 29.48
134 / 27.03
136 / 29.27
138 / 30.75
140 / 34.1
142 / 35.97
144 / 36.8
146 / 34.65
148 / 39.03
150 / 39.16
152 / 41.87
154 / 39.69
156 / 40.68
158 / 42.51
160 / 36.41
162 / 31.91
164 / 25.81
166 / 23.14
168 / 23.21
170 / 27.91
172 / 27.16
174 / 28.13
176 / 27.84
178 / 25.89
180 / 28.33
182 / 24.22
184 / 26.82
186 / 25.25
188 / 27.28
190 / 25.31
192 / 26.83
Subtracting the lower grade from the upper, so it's -2.0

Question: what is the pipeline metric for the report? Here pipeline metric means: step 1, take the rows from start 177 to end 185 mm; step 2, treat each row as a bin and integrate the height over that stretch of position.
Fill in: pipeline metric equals 211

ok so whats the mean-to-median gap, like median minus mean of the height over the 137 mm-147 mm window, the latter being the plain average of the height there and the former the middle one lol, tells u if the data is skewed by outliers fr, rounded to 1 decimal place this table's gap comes 0.2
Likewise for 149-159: -0.1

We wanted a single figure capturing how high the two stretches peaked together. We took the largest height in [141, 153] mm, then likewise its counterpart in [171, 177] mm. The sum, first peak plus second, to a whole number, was 70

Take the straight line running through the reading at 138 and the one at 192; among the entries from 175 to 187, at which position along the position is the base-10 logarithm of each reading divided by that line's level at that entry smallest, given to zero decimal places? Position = 182 mm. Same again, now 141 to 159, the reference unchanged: 146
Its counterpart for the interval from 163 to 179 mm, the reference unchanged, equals 166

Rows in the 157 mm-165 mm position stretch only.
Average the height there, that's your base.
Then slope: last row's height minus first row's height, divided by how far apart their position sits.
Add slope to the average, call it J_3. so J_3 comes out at 31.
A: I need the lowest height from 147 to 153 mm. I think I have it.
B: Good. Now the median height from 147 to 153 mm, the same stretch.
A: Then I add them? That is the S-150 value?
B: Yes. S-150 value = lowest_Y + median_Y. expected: 78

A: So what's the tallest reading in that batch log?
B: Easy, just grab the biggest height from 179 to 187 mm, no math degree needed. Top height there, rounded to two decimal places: 28.33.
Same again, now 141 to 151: 39.16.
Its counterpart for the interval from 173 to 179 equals 28.13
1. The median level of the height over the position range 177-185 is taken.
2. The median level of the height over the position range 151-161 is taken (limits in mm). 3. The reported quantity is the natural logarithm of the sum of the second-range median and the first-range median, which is 4.21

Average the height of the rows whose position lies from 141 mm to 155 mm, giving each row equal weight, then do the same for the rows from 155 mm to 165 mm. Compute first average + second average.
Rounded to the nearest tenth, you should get 73.6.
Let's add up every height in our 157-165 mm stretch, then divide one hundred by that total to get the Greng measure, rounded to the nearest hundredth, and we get 0.73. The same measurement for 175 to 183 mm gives 0.94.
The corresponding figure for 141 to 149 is 0.68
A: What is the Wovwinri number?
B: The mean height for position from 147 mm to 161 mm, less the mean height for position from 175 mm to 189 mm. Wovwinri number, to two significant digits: 13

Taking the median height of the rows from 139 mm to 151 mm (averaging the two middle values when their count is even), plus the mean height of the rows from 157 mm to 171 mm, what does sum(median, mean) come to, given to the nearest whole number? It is 67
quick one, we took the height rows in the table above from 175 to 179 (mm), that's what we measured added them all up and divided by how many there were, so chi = 27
